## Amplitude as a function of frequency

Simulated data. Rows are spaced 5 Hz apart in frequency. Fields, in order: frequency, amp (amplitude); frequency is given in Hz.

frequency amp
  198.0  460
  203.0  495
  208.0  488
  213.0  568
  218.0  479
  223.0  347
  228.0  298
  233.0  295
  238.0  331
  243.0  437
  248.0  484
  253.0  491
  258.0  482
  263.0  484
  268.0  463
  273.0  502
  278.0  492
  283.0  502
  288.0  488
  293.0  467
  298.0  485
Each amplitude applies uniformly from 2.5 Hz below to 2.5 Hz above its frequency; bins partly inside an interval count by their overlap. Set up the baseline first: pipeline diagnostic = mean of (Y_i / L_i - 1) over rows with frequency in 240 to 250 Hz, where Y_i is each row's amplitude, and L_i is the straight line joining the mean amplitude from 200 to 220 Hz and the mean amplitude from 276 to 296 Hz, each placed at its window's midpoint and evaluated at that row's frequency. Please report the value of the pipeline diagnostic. -0.1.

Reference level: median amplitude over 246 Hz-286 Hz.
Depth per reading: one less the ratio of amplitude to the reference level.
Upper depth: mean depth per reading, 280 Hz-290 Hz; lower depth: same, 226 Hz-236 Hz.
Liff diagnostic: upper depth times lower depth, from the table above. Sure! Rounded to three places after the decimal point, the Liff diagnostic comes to -0.006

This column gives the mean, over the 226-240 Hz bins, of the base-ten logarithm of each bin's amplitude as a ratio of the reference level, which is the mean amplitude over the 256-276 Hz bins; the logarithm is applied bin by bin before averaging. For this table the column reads -0.20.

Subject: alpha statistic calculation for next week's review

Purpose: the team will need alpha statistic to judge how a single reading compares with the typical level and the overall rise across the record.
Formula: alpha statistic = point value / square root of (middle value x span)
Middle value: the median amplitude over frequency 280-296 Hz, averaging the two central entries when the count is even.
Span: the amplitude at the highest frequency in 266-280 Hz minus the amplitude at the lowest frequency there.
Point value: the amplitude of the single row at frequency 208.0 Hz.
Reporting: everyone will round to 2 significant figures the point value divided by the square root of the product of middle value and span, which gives 4.1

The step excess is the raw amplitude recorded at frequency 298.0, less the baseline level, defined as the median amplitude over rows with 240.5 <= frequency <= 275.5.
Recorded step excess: 1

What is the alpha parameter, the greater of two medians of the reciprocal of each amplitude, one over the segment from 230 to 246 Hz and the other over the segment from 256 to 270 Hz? 0.0030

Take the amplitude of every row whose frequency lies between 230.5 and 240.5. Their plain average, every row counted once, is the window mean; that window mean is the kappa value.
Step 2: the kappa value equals 313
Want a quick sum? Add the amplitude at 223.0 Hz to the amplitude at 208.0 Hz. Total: 835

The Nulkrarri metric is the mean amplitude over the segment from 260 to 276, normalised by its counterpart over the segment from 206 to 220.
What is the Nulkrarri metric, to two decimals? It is 0.94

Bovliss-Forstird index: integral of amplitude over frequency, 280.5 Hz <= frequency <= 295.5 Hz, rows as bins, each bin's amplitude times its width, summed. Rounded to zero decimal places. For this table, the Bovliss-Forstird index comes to 7285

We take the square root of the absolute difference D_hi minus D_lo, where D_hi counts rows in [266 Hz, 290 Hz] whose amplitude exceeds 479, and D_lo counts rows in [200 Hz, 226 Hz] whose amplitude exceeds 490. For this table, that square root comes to 1.41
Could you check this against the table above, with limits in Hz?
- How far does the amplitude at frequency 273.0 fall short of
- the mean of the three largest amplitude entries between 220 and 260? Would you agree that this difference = -16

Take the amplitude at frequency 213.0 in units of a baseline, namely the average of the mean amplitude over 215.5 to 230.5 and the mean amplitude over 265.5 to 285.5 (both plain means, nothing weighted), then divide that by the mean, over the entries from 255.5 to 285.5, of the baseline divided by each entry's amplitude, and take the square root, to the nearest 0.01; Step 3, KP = 1.22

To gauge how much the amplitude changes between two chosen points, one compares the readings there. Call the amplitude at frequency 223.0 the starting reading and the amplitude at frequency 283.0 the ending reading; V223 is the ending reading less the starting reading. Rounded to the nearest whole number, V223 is 155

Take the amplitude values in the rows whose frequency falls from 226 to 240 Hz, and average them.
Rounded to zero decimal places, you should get 308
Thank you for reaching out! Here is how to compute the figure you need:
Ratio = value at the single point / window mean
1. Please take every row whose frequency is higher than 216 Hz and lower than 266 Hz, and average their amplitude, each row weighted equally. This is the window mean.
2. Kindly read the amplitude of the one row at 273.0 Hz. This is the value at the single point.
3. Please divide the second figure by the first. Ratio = 1.22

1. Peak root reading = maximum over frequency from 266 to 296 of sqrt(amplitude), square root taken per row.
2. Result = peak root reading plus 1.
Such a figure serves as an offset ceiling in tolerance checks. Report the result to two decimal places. 23.41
